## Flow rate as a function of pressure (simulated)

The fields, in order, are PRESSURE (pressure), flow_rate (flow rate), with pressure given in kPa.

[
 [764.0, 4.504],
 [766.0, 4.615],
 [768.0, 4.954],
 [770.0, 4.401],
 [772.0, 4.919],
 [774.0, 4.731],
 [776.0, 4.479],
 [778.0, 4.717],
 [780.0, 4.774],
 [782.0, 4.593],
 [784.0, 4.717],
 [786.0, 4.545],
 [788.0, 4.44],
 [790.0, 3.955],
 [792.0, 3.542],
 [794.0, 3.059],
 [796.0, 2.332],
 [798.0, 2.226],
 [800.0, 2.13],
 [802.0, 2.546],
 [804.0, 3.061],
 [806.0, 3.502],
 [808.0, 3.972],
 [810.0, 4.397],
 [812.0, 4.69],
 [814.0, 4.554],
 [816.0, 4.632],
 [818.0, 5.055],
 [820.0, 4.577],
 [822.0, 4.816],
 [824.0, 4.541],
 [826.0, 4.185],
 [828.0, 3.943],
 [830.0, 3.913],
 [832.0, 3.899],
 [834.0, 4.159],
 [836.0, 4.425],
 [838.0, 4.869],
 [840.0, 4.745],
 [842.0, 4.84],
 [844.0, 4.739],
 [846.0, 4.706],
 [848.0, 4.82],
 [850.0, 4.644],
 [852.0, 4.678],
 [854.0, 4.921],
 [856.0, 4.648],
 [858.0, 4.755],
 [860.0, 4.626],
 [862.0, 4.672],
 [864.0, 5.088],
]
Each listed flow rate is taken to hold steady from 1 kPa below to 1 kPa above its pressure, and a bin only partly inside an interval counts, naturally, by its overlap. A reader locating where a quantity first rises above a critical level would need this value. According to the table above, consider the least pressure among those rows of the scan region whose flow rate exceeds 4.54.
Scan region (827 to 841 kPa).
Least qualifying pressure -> 838.0 kPa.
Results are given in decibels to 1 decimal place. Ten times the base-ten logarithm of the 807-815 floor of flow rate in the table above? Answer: 6.0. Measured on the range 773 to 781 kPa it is 6.5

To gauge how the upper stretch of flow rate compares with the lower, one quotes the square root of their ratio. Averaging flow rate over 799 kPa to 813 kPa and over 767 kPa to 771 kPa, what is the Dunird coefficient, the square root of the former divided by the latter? 0.86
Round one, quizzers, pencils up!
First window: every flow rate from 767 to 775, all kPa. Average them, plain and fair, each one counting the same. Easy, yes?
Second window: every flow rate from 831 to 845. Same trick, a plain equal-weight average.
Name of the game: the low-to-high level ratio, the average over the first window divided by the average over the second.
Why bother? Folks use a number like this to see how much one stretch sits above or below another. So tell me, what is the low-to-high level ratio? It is 1.05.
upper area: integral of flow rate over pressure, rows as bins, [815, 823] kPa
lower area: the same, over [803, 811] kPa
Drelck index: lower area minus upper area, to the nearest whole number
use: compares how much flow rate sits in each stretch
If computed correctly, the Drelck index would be -8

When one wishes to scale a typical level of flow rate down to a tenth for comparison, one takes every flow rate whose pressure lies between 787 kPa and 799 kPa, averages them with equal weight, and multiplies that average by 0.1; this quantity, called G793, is 0.326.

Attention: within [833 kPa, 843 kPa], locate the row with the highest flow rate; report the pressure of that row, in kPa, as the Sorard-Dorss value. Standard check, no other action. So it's 838.0 kPa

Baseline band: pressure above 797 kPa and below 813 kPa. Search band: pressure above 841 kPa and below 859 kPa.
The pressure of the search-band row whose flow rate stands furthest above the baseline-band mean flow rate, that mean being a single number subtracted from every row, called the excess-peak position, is 854.0 kPa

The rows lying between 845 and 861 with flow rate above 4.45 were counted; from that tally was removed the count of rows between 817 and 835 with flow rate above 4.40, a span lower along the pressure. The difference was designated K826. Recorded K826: 4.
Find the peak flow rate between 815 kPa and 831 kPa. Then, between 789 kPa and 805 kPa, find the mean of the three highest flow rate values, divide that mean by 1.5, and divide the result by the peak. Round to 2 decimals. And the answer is 0.46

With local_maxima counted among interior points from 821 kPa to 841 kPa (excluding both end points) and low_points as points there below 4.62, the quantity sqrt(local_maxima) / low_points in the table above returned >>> 0.14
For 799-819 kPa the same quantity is 0.14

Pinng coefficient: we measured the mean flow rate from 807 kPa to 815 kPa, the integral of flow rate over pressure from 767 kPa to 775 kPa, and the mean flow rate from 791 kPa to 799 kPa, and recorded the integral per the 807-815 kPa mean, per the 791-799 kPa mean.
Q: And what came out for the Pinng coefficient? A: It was 3.1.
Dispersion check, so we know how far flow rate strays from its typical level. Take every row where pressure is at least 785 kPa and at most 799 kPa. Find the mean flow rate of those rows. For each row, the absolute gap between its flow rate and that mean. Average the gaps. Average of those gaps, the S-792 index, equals 0.77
